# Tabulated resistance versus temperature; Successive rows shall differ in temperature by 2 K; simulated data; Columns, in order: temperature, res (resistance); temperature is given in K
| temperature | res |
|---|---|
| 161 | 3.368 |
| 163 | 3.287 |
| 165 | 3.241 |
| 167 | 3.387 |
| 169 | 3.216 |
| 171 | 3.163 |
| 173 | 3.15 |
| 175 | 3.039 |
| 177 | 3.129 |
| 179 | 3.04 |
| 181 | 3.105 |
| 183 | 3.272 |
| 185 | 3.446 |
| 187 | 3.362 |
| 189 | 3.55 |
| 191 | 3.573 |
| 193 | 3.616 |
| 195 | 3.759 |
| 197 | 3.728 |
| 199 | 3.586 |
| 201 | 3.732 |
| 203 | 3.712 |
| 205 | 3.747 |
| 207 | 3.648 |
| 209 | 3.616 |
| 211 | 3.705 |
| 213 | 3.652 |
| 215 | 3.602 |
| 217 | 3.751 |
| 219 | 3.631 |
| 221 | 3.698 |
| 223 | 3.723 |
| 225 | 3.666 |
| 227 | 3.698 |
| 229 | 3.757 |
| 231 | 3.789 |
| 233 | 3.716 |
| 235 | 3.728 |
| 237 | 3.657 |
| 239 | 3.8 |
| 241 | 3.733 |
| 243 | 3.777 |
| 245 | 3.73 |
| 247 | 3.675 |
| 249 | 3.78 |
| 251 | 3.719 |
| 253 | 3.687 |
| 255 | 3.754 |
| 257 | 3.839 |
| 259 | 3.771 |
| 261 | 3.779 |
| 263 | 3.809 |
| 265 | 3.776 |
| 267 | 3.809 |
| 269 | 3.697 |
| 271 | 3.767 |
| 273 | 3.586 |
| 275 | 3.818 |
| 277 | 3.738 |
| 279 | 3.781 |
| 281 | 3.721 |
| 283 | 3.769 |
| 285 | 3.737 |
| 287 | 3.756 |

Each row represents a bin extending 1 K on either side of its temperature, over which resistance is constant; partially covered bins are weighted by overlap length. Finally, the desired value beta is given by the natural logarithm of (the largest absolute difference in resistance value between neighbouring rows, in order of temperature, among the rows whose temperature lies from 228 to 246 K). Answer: -1.9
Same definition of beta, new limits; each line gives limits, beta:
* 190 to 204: -1.9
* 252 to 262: -2.5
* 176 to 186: -1.7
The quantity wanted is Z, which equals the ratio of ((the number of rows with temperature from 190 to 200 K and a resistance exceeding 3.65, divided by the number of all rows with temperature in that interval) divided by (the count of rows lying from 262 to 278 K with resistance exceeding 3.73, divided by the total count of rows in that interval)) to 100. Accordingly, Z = 0.0053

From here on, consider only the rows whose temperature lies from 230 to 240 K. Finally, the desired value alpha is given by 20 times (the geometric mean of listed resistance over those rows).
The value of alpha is 74.8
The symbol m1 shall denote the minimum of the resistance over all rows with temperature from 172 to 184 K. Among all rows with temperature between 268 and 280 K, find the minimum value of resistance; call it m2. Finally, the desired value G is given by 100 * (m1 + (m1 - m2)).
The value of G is 249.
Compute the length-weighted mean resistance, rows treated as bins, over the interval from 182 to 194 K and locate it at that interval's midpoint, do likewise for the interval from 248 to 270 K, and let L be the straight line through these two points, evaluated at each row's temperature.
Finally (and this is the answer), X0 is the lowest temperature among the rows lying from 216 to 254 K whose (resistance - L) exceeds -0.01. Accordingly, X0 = 217 K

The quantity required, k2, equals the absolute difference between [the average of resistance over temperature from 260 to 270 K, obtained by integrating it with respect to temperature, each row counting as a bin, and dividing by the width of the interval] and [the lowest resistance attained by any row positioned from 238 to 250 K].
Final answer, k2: 0.10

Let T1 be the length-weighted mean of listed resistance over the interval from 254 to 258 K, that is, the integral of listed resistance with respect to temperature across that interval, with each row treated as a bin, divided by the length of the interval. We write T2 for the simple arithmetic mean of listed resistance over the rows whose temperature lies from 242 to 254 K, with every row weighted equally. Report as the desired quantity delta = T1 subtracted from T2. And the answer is -0.1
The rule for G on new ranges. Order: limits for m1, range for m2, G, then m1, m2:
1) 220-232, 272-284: 375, 3.666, 3.586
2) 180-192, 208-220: 261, 3.105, 3.602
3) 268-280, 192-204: 359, 3.586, 3.586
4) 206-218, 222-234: 354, 3.602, 3.666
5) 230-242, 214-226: 371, 3.657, 3.602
